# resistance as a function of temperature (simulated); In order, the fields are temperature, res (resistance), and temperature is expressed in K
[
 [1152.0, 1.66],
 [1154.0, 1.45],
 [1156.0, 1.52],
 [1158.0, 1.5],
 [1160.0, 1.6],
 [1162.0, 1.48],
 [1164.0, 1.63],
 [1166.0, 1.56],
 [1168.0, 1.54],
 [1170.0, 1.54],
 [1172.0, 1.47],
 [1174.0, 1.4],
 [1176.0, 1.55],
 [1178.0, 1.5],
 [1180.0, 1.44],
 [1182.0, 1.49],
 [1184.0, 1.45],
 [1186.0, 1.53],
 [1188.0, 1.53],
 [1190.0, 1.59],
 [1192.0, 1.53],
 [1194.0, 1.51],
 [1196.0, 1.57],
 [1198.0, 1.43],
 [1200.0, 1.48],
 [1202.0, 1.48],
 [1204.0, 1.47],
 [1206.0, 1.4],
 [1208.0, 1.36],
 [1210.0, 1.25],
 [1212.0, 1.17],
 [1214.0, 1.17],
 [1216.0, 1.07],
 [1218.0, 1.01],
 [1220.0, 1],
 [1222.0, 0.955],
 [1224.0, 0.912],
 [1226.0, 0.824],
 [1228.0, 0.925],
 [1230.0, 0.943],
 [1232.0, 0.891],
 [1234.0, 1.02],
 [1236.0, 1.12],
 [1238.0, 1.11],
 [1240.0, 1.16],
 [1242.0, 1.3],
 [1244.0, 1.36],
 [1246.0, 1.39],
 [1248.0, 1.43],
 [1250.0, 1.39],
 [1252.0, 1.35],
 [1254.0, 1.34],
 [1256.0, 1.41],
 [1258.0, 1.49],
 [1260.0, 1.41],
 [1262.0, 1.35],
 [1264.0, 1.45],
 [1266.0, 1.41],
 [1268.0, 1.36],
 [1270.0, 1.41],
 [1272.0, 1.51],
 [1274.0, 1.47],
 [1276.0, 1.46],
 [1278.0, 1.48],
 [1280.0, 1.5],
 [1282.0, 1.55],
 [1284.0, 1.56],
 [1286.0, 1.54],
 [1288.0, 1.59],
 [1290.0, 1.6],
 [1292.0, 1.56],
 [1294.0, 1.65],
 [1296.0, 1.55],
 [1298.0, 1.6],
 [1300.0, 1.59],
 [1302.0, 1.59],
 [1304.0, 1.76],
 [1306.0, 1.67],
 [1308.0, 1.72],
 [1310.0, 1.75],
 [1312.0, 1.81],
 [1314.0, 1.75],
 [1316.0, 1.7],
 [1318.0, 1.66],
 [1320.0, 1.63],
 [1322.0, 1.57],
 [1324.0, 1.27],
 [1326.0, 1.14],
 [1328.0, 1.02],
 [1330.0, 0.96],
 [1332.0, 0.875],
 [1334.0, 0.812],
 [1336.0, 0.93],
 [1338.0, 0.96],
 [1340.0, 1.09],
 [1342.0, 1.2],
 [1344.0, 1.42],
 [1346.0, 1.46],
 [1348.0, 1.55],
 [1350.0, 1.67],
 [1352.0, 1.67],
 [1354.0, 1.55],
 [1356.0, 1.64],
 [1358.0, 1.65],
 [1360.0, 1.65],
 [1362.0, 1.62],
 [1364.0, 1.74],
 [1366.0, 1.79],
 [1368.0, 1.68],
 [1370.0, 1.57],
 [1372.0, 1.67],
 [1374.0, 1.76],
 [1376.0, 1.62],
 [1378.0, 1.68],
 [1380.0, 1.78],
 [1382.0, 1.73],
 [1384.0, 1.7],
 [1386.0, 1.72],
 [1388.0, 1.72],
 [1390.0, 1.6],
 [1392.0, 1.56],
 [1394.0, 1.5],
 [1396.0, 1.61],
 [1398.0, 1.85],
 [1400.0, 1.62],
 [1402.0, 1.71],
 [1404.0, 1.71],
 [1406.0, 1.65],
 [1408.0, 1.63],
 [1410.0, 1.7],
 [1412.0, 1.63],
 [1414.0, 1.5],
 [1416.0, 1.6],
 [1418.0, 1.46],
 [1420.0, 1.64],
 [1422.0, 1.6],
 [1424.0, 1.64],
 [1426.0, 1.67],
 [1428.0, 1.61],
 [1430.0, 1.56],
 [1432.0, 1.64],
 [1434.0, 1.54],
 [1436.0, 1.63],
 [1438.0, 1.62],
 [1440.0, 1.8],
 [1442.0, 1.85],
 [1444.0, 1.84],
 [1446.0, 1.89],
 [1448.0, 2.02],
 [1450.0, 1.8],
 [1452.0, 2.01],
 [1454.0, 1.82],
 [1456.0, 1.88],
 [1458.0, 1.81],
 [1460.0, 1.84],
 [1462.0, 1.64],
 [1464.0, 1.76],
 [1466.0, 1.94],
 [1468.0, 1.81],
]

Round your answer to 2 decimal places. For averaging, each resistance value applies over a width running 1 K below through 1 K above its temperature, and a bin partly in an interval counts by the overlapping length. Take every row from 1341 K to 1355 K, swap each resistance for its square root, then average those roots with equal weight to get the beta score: 1.22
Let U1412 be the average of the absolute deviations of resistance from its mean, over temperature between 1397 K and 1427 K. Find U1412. 0.06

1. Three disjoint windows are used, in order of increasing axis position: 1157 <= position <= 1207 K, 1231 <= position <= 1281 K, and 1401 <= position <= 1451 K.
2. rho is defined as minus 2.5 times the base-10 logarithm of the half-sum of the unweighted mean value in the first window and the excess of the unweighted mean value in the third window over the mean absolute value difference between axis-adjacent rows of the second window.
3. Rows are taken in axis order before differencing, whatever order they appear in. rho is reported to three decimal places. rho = -0.485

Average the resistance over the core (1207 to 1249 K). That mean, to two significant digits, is 1.1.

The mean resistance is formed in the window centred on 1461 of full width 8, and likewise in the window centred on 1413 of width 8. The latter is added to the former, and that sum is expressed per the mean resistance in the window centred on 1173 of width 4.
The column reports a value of 2.35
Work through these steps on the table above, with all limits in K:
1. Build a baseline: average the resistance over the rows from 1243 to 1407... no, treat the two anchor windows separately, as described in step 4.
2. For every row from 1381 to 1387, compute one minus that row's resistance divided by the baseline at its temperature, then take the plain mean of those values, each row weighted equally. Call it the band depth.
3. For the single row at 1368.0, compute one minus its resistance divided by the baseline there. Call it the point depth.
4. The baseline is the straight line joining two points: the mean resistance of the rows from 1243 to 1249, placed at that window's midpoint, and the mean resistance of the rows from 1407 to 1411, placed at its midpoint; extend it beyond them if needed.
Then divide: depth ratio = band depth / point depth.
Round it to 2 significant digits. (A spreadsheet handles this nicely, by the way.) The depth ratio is 1.1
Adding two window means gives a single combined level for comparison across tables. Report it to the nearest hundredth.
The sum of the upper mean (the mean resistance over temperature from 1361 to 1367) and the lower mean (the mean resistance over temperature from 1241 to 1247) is 3.07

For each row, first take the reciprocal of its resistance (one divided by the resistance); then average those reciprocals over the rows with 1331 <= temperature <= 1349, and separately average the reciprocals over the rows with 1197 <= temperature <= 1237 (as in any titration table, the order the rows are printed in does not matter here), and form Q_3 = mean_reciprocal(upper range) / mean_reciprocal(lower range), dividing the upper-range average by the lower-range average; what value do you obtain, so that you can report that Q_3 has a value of 1.02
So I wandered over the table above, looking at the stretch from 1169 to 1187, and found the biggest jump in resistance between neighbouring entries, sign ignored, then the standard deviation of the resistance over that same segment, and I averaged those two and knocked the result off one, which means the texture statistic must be 0.90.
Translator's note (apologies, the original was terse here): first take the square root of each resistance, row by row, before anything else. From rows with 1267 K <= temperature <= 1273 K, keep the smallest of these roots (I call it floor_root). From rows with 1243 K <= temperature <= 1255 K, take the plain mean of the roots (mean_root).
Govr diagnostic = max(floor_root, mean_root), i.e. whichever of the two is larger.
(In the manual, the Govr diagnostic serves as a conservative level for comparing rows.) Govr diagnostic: 1.17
